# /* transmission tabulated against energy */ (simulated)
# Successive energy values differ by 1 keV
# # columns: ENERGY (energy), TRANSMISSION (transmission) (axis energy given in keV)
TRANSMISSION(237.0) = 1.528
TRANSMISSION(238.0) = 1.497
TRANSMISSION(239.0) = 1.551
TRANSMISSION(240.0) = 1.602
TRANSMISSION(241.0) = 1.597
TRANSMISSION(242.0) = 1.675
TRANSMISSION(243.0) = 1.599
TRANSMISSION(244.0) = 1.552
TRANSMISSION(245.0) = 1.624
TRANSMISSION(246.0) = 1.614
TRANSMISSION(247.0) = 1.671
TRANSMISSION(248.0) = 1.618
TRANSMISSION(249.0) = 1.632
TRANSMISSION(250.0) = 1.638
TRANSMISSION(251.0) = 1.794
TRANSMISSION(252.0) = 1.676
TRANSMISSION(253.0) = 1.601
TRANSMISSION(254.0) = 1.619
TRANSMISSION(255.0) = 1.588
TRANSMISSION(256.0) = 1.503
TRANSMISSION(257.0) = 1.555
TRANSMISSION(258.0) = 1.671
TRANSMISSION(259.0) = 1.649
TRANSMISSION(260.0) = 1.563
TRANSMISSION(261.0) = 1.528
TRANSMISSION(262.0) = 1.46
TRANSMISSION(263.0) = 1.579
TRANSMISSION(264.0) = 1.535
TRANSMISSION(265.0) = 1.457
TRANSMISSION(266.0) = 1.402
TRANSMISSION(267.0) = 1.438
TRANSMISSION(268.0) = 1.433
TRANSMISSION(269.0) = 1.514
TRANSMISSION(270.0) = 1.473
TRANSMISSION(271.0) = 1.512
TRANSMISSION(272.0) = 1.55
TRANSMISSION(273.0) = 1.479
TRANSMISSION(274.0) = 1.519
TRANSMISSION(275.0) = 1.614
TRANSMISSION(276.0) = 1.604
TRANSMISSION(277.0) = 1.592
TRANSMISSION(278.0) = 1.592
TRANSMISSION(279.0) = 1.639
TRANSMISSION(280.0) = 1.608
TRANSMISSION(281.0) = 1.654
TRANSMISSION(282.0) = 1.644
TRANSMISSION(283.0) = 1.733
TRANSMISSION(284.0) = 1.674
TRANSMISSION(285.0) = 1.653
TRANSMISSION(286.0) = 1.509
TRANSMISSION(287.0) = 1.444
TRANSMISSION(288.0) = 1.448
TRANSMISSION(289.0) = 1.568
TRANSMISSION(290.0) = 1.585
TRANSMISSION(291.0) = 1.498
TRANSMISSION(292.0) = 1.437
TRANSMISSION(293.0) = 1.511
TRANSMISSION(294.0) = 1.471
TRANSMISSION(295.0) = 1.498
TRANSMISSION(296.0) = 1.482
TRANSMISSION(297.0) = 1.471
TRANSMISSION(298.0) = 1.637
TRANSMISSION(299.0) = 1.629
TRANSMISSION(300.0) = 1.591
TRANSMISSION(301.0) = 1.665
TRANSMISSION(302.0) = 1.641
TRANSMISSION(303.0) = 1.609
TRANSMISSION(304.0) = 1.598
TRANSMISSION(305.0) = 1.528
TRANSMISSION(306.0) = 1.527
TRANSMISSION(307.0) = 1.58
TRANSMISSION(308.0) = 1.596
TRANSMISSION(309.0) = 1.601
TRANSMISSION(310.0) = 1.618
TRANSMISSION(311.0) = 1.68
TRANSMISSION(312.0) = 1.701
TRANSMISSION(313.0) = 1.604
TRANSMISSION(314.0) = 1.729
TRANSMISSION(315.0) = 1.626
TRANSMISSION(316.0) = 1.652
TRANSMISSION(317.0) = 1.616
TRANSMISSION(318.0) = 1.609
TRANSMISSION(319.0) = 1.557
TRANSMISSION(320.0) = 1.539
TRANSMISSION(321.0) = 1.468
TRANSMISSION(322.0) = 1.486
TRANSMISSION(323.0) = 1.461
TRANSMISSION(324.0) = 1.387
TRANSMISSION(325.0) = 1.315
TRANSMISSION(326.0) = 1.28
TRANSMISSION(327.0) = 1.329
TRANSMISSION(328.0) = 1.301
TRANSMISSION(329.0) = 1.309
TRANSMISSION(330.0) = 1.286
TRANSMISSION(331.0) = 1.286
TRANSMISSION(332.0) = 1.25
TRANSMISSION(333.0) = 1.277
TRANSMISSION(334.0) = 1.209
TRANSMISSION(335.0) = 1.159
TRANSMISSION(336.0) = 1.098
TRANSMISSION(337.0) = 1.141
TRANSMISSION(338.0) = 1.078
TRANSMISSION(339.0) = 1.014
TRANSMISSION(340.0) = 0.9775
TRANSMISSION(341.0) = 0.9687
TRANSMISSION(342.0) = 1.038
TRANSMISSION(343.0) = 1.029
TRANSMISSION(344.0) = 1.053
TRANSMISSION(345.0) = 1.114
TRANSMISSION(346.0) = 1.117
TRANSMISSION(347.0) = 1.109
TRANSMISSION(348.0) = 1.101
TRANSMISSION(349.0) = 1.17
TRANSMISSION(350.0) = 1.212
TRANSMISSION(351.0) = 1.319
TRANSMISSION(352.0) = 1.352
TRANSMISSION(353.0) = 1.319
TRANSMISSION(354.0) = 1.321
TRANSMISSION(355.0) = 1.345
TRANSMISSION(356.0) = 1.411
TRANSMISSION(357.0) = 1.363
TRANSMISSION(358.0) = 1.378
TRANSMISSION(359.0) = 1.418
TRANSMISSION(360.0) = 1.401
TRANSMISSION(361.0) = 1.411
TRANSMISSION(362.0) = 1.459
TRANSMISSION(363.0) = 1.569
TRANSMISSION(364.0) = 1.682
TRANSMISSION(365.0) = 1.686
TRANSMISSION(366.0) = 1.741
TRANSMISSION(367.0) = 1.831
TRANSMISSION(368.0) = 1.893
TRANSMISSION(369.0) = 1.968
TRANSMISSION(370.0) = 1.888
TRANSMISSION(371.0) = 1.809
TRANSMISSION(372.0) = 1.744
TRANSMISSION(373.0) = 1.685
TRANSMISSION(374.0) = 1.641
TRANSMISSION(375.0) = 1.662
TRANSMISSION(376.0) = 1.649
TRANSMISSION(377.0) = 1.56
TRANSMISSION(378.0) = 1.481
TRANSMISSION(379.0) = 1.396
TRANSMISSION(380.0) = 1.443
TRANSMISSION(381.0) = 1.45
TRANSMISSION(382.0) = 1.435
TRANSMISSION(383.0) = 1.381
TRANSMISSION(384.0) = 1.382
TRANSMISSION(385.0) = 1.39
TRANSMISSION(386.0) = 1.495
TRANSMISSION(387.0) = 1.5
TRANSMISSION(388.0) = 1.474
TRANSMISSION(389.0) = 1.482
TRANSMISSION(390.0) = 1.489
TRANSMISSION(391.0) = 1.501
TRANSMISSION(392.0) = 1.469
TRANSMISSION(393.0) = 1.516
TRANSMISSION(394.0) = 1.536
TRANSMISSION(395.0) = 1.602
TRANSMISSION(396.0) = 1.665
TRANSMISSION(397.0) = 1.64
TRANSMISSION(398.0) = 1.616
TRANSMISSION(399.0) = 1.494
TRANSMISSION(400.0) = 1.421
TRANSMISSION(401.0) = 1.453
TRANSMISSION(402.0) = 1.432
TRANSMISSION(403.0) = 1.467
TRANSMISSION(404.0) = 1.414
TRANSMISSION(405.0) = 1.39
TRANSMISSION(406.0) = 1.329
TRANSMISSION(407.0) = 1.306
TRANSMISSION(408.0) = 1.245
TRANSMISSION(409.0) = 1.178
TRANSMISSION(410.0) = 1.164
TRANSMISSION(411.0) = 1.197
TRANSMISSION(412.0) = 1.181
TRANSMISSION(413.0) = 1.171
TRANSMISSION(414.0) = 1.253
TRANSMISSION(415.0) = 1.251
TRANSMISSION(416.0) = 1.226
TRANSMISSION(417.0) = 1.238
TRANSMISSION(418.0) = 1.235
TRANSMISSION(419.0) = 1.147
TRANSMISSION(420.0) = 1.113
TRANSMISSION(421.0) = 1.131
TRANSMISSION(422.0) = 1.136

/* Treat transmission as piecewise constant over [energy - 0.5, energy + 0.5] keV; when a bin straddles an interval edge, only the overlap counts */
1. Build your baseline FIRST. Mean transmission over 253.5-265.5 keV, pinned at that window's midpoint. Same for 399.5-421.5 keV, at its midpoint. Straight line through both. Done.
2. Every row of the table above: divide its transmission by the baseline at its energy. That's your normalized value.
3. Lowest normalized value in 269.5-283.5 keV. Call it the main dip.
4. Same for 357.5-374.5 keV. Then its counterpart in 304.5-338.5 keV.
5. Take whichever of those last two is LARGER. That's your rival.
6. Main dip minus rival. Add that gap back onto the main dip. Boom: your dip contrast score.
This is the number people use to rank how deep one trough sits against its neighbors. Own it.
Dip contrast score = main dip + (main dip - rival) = 0.91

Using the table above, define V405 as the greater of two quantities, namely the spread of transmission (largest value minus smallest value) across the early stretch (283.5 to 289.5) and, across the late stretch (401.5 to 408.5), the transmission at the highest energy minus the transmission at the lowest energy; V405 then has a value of 0.23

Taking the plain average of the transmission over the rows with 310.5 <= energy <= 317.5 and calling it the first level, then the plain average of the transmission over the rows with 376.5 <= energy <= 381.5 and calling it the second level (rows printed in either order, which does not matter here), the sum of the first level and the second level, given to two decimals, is 3.12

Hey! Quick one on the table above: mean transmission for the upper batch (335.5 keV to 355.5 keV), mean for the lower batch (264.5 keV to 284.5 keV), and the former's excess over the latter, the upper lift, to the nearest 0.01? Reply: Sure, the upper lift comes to -0.41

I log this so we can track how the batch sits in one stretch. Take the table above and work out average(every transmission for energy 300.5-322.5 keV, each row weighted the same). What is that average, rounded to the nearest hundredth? 1.60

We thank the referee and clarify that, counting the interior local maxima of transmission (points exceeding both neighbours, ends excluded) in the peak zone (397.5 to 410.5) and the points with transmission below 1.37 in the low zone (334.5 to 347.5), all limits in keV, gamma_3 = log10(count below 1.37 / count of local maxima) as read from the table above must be 0.8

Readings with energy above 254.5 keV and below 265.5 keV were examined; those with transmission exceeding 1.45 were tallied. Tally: 11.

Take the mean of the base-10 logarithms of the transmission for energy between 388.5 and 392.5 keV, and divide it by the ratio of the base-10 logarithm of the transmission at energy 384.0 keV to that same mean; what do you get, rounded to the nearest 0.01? 0.21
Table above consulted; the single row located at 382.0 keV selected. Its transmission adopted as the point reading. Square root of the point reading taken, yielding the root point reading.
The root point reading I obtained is 1.198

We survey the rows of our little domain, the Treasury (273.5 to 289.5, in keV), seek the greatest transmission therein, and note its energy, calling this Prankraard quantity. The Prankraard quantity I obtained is 283.0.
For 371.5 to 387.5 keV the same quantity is 372.0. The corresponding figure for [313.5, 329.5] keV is 314.0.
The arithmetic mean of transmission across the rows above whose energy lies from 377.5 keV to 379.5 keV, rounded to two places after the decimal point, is 1.44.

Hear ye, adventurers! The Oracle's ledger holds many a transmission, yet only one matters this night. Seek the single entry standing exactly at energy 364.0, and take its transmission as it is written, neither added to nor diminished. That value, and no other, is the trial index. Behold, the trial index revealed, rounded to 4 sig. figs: 1.682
